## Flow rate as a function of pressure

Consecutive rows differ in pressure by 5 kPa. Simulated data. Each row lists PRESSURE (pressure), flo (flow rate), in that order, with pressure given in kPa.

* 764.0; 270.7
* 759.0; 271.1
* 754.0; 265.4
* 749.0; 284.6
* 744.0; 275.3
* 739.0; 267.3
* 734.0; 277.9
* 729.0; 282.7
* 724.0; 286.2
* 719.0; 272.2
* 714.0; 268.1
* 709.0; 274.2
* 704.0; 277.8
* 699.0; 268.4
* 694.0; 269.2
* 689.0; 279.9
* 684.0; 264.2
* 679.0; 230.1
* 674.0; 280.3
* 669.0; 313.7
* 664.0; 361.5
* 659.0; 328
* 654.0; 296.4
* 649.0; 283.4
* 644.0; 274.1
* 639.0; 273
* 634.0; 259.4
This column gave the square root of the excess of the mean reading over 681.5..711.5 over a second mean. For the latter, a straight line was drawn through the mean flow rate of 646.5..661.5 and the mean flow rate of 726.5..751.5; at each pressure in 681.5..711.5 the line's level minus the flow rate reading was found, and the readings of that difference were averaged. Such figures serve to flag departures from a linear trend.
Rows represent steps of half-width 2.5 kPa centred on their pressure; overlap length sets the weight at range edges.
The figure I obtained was 16.0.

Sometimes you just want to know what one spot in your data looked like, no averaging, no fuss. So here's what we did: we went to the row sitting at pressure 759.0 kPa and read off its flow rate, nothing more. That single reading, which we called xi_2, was 271.1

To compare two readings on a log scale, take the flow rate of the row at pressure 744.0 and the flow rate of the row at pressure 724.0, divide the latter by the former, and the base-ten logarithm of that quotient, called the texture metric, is 0.02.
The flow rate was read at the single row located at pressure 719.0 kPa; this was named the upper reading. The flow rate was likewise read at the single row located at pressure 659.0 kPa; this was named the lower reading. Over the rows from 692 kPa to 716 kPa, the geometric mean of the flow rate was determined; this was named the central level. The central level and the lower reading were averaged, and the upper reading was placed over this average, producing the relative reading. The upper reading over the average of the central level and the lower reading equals 0.91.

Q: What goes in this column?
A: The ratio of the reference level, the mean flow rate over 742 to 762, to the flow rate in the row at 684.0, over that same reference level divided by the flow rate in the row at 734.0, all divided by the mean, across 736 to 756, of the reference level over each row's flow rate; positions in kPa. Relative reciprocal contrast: 1.05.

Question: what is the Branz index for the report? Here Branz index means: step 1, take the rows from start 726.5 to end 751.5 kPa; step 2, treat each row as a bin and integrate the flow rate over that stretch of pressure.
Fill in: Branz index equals 6939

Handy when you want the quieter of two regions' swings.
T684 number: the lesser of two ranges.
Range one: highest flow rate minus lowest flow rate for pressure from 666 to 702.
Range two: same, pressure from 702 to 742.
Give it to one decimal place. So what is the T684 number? 18.9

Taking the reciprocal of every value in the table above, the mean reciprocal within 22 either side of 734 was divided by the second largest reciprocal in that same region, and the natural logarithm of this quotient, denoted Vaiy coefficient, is -0.030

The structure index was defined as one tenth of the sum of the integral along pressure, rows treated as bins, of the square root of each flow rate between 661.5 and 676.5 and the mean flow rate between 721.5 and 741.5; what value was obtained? 55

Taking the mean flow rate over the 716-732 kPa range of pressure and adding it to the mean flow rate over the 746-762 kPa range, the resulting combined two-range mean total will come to 554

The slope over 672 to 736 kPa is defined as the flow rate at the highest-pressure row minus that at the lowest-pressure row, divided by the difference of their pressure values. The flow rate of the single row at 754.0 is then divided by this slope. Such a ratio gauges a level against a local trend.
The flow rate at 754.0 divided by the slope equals -6635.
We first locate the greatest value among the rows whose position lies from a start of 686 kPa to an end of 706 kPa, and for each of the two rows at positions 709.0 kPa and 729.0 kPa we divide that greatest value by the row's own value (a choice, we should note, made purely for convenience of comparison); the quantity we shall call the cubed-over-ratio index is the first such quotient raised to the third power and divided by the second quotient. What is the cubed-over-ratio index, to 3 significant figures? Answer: 1.07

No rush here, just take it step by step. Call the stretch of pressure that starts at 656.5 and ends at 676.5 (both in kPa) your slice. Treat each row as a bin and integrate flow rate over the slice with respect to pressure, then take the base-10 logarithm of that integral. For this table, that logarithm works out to 3.8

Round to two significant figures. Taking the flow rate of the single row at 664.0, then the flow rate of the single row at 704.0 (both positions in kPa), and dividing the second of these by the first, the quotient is 0.77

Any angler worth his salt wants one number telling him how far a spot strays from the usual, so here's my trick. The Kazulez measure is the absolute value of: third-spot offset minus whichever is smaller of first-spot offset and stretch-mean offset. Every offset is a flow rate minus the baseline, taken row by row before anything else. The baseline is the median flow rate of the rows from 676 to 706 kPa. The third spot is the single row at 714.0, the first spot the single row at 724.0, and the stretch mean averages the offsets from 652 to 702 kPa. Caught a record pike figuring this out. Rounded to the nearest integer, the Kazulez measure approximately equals 18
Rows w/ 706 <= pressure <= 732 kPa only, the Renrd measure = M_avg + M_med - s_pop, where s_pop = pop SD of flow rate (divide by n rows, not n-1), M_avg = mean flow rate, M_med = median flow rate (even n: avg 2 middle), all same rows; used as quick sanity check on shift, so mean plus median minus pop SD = 544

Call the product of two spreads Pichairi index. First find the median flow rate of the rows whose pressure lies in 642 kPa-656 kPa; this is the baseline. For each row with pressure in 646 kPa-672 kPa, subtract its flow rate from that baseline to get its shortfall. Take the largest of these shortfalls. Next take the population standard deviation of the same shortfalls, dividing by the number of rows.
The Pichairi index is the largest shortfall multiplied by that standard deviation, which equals 0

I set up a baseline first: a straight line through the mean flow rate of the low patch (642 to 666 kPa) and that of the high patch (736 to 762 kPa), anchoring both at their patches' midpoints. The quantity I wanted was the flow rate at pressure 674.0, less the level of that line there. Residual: -21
